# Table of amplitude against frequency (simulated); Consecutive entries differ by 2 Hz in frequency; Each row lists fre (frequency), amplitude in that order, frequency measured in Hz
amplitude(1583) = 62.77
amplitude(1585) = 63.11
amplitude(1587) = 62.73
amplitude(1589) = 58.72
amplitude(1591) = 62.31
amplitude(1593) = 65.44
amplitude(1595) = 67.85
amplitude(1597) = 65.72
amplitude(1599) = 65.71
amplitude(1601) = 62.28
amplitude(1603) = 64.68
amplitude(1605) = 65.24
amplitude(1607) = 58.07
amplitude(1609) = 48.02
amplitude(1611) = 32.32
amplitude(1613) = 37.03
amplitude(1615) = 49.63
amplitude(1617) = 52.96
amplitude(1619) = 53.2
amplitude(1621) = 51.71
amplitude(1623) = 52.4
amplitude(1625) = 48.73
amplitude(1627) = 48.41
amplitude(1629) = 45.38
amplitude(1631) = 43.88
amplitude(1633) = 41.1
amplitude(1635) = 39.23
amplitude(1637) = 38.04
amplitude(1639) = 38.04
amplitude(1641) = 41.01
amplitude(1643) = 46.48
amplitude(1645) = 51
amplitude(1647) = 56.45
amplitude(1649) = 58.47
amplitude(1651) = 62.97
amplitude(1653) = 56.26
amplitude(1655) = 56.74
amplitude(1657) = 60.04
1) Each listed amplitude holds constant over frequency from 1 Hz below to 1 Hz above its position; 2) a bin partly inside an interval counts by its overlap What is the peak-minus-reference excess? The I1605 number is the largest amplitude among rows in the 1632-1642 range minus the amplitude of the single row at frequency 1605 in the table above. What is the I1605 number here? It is -24.1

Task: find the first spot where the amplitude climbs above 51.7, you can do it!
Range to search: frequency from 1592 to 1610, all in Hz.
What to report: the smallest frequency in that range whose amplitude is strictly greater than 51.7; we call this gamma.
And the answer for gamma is 1593 Hz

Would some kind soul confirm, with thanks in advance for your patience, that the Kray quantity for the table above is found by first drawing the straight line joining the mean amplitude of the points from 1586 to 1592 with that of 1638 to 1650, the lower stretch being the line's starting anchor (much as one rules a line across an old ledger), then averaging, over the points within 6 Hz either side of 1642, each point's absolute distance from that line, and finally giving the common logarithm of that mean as 0.88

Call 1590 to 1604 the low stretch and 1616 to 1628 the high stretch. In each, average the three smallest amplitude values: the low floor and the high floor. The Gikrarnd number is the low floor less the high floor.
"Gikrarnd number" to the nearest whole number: 13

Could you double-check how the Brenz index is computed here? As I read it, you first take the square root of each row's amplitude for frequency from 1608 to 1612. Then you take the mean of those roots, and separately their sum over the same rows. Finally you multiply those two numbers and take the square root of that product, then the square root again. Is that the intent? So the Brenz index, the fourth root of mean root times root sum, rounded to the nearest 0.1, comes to 3.0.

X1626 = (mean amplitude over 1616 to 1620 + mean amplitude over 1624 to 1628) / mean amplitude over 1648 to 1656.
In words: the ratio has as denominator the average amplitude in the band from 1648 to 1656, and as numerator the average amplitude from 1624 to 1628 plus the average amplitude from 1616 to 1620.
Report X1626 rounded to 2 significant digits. 1.7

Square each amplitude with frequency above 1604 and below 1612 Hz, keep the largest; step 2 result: 4256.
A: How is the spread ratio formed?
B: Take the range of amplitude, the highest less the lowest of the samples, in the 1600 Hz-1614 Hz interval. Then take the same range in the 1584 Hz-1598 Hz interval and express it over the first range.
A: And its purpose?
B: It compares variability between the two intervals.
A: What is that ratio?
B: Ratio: 0.28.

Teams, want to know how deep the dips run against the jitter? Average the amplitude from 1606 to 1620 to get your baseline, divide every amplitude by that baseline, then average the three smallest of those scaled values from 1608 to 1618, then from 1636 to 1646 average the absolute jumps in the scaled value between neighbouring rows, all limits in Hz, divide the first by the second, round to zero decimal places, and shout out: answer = 12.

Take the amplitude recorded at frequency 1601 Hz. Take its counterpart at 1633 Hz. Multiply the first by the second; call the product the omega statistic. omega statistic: 2560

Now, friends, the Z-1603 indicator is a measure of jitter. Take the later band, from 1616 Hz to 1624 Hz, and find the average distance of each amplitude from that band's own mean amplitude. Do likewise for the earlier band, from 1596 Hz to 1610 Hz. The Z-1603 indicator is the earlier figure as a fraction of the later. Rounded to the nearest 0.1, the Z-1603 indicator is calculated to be 9.3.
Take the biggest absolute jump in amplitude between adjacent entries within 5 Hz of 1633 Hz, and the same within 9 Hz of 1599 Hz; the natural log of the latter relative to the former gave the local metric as 0.95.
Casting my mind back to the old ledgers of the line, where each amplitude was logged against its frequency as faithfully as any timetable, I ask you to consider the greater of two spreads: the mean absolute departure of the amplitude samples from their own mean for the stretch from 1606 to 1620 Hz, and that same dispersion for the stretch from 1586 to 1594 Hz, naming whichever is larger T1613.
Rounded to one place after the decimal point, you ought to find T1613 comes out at 7.2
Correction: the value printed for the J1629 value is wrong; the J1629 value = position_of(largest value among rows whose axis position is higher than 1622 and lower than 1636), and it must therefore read 1623 Hz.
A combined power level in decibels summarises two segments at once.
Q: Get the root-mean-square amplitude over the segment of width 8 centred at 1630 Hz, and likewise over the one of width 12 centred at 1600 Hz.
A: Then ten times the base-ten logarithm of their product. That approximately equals 34.7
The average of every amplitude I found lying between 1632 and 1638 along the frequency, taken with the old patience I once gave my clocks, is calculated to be 39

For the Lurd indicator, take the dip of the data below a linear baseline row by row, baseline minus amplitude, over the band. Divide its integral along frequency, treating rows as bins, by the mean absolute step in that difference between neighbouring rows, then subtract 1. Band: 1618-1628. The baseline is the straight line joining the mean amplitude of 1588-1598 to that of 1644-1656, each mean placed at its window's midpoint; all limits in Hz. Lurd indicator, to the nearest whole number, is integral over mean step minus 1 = 65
